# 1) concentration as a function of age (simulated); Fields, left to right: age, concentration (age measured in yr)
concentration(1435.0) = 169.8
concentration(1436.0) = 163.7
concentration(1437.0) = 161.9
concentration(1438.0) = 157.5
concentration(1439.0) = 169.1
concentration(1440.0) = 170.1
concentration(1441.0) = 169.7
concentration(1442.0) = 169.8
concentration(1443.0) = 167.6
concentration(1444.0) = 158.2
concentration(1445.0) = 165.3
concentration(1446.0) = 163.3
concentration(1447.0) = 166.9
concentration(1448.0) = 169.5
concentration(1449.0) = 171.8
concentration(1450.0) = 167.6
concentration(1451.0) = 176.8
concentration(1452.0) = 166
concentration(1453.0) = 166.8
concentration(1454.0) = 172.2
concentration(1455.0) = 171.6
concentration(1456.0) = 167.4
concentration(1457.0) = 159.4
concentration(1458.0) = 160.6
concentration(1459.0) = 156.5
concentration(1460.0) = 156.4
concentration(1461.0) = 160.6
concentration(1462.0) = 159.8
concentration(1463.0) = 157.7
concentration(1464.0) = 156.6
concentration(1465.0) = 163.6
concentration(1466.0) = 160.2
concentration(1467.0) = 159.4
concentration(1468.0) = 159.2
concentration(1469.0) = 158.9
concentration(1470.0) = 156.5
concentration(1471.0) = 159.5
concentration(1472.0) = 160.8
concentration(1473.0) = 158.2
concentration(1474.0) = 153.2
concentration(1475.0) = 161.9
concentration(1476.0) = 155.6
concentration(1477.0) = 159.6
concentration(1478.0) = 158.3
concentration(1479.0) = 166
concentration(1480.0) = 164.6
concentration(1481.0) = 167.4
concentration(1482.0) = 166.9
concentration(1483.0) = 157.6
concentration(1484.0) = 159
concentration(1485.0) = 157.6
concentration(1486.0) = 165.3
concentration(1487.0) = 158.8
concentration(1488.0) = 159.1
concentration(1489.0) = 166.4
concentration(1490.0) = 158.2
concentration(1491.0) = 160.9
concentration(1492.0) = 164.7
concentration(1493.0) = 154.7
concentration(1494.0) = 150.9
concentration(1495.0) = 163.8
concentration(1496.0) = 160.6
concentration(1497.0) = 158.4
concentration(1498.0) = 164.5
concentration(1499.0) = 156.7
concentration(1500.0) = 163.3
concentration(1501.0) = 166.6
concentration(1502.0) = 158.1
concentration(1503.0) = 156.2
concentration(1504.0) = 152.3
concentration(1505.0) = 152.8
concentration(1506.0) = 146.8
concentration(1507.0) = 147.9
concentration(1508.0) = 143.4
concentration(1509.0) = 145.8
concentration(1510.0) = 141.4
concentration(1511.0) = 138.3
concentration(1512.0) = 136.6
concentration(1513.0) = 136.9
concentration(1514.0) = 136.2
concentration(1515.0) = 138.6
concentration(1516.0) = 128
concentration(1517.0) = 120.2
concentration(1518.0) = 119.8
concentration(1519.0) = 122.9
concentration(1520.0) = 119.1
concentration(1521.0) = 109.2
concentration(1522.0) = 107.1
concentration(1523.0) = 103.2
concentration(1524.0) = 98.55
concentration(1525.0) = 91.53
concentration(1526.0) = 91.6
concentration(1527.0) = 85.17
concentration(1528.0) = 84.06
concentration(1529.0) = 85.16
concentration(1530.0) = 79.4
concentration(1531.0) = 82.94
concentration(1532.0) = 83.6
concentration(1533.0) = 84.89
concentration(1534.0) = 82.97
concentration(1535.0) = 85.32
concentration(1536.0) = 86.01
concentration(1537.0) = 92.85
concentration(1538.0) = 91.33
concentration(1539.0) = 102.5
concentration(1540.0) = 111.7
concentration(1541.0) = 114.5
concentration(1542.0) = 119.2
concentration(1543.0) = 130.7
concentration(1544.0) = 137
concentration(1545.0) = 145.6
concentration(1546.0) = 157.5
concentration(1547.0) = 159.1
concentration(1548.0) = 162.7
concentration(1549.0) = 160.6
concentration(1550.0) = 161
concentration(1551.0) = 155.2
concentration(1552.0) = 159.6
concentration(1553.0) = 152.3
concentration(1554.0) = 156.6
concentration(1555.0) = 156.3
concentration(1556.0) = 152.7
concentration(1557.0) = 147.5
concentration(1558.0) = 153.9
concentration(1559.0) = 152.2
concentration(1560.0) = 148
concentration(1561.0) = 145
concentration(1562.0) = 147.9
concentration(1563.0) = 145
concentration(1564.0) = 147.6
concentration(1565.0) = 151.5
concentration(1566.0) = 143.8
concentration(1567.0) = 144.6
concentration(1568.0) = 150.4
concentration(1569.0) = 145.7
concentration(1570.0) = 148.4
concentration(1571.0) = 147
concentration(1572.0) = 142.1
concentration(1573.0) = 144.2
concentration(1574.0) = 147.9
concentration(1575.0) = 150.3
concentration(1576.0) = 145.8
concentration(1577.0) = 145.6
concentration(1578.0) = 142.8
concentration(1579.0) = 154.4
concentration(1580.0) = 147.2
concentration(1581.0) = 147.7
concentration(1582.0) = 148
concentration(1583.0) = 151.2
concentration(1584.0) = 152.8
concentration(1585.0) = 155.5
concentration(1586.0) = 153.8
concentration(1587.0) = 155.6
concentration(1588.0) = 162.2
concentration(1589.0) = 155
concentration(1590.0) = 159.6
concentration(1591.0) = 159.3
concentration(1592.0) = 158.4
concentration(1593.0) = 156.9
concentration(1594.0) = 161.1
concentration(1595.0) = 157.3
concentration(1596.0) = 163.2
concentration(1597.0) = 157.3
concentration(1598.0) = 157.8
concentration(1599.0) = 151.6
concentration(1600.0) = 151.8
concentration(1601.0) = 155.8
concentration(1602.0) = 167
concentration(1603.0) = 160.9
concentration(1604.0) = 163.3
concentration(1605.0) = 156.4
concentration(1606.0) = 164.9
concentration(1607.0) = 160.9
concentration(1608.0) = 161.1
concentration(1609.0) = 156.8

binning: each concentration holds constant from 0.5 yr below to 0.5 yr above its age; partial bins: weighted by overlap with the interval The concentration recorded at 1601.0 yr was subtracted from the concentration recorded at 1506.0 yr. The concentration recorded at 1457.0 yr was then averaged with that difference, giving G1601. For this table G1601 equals 75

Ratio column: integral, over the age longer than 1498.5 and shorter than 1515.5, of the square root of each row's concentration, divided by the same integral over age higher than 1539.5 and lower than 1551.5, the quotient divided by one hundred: 0.0144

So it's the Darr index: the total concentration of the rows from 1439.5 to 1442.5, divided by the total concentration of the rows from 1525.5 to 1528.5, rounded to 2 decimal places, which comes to 1.95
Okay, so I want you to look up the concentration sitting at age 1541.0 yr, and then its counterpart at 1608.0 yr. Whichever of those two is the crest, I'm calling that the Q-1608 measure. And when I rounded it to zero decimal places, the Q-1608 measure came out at 161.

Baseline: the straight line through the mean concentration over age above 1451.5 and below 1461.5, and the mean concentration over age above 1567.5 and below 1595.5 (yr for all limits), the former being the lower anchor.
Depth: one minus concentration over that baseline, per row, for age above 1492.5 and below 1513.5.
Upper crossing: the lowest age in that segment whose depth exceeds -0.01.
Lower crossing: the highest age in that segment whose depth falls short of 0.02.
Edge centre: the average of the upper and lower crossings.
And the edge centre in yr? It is 1498.0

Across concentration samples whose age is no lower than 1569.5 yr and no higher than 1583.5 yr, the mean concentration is 147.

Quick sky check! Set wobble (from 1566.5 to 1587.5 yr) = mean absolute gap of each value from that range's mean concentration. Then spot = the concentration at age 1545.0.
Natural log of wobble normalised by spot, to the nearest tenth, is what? -3.8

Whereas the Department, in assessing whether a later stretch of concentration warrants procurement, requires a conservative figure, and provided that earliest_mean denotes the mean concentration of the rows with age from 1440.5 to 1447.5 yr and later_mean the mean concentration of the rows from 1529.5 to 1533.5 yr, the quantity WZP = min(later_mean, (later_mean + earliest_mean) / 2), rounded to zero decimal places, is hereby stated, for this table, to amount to 83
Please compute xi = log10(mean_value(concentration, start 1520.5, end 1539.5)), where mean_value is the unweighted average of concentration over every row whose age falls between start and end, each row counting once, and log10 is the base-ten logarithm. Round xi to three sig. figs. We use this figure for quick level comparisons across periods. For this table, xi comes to 1.96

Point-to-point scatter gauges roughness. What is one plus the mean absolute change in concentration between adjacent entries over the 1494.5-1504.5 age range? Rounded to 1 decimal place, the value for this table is 5.8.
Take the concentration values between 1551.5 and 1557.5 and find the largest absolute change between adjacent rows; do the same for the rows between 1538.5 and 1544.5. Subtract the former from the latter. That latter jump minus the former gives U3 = 4.2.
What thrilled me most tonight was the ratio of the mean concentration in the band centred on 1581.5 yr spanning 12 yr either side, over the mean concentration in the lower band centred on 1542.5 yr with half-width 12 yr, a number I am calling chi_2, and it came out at 1.22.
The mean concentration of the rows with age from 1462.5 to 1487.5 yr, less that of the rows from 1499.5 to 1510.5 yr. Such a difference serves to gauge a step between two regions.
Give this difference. 8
